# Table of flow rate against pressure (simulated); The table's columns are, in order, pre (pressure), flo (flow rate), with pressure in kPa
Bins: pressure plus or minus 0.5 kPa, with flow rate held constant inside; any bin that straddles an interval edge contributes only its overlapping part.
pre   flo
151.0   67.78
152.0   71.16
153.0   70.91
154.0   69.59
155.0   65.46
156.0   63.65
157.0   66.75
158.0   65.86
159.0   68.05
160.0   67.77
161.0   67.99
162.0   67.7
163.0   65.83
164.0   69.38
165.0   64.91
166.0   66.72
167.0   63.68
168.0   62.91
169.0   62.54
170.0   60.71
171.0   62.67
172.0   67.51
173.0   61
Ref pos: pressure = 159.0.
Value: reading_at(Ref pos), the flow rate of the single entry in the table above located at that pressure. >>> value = 68.05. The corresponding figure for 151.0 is 67.78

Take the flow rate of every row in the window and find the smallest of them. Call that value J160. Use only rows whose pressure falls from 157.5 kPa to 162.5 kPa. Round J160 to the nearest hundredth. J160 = 65.86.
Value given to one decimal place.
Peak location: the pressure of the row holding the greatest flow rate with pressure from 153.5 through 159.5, 154.0 kPa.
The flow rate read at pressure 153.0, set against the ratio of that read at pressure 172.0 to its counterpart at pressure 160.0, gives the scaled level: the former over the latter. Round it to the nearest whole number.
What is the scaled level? 71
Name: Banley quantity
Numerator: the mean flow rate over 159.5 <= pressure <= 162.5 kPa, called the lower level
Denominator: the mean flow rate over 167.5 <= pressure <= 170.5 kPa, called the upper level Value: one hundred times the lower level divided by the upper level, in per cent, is 109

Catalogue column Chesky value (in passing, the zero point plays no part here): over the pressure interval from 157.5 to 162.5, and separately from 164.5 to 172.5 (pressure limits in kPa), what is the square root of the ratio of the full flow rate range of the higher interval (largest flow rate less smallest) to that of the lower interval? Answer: 1.8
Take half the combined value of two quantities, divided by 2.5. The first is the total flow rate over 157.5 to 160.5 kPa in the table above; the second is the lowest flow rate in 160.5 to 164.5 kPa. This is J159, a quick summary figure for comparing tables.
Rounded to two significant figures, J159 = 54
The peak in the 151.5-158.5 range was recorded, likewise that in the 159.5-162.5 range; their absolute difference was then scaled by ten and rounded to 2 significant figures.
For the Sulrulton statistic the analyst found 32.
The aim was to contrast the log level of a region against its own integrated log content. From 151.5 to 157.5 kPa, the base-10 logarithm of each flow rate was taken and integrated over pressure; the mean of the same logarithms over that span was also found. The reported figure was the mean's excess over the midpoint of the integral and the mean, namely -4.58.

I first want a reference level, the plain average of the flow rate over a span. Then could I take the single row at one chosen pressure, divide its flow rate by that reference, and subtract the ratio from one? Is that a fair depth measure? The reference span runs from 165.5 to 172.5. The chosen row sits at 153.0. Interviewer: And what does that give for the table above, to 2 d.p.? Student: -0.11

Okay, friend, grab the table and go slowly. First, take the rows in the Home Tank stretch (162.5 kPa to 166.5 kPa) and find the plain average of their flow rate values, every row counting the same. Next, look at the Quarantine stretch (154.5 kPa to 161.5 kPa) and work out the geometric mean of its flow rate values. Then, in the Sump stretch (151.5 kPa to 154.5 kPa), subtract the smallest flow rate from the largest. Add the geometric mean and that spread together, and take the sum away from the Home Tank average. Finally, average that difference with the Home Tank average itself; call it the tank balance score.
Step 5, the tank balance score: 32.7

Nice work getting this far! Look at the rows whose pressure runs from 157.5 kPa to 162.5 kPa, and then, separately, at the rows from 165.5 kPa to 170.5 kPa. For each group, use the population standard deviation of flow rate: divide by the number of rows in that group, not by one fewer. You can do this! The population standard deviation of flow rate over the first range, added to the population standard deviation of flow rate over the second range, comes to 2.8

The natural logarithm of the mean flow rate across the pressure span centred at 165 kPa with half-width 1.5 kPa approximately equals 4.20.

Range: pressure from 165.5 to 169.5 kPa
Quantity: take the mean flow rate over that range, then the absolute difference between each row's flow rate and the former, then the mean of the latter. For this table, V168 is 1.38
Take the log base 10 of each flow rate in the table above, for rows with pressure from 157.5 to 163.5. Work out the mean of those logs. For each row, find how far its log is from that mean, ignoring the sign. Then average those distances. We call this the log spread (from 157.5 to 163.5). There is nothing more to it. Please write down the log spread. 0.0059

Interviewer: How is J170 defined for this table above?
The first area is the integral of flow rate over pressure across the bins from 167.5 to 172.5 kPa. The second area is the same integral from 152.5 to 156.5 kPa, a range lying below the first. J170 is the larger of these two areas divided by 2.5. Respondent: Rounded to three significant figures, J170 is 127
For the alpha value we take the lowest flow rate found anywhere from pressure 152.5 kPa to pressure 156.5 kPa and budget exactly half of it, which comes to 31.8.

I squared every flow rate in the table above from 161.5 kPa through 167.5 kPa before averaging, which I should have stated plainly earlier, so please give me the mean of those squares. 4408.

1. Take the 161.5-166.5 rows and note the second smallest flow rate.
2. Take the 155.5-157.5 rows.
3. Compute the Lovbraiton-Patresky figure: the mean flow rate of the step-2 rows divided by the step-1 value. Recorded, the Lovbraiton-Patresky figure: 0.99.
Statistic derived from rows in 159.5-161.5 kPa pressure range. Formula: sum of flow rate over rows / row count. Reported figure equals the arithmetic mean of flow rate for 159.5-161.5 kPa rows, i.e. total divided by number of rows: 67.9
